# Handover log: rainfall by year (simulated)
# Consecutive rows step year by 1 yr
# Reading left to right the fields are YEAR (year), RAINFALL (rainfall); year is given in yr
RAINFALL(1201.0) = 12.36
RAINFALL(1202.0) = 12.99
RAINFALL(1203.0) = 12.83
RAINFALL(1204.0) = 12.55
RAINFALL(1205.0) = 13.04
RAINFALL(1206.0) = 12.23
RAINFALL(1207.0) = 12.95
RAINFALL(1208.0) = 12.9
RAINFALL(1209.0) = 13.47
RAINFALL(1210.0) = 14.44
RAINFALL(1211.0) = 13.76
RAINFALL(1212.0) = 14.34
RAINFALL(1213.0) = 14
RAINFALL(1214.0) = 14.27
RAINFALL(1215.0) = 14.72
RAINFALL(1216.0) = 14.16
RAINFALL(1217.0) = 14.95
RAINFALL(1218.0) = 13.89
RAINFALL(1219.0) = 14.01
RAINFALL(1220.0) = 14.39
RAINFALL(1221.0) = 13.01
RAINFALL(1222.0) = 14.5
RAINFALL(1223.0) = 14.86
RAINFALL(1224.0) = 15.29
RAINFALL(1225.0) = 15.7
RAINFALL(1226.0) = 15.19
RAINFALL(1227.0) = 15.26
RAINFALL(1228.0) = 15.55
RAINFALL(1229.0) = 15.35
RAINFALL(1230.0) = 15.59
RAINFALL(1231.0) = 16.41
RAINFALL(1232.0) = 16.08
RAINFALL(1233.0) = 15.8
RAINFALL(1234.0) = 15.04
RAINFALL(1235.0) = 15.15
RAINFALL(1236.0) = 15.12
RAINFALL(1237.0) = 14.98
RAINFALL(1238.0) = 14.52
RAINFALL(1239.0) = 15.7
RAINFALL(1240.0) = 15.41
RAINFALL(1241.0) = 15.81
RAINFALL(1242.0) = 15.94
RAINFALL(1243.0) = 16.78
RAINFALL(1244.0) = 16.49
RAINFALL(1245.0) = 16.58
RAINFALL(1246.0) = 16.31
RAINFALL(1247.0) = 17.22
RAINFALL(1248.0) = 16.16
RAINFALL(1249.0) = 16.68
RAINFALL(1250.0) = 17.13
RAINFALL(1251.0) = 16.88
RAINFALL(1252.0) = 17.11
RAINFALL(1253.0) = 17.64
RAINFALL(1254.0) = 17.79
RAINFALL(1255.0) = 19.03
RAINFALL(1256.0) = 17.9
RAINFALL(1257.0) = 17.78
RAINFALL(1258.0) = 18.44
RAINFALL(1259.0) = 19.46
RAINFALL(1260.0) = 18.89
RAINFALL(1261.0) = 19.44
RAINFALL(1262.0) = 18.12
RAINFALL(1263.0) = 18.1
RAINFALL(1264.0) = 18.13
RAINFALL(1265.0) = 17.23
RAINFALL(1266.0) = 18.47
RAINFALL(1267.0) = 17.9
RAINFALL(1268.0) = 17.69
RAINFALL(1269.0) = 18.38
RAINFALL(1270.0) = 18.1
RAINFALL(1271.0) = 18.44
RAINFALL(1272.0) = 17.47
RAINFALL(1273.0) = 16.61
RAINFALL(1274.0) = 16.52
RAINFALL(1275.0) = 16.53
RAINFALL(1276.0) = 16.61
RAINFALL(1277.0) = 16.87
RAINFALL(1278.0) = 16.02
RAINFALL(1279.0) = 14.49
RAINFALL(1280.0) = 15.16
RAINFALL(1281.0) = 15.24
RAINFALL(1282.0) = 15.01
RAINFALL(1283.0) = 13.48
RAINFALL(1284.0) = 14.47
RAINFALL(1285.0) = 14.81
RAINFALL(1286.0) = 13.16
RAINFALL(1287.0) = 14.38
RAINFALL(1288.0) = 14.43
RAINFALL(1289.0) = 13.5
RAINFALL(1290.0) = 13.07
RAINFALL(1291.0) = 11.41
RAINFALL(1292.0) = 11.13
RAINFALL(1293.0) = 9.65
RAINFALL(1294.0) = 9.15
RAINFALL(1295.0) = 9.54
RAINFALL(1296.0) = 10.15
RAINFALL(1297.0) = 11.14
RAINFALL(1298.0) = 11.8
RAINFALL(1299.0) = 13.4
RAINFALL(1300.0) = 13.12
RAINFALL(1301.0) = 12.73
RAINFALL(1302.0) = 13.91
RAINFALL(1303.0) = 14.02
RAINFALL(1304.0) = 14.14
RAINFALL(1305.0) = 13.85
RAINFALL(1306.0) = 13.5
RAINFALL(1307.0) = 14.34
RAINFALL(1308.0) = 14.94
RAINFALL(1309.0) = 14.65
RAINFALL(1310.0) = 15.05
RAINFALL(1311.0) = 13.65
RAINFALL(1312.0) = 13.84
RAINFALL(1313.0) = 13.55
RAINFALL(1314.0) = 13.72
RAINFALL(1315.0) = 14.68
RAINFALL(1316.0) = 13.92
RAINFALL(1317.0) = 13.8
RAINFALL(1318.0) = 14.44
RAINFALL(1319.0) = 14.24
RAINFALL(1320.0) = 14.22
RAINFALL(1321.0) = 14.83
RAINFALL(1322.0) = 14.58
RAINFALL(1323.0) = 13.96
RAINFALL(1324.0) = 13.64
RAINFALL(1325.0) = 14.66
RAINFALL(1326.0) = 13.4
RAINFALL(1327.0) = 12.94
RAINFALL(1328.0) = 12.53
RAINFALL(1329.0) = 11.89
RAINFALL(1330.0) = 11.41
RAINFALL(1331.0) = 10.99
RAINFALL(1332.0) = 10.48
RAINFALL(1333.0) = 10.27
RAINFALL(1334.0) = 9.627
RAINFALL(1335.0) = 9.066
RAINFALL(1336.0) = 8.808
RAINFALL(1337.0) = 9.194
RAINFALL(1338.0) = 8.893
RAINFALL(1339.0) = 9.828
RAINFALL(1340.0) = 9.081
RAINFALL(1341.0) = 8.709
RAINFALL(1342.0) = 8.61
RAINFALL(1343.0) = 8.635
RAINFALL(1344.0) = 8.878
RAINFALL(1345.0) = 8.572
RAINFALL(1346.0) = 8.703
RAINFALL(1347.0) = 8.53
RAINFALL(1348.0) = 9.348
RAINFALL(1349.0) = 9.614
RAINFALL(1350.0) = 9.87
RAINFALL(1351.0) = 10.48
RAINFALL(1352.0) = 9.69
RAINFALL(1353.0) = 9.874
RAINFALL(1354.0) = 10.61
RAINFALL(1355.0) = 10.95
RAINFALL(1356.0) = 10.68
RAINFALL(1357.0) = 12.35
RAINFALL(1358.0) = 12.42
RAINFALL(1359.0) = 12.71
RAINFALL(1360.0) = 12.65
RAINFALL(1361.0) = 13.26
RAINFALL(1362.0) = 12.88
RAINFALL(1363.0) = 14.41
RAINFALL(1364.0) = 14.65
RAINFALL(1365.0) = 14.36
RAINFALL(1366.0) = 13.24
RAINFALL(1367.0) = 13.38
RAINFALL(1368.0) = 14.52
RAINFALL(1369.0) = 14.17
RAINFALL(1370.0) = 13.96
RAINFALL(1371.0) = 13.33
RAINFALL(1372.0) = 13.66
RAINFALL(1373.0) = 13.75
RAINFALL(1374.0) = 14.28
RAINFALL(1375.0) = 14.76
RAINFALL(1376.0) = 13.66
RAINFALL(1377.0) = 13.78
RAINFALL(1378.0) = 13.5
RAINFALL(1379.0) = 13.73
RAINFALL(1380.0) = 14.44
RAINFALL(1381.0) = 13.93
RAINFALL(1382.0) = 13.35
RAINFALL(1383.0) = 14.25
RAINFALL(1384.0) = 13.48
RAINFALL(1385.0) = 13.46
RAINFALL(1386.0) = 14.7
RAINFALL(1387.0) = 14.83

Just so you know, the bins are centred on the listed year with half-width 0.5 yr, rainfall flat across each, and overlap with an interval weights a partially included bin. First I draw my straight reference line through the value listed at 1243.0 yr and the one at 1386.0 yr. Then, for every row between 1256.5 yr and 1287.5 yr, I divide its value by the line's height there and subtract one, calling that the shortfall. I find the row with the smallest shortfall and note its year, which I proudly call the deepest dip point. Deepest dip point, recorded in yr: 1286.0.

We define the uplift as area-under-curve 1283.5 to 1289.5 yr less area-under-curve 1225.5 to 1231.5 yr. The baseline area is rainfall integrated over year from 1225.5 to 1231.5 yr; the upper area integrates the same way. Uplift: -8.6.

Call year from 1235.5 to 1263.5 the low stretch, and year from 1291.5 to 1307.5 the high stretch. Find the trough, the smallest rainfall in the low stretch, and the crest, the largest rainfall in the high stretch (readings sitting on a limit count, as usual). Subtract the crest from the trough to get 0.2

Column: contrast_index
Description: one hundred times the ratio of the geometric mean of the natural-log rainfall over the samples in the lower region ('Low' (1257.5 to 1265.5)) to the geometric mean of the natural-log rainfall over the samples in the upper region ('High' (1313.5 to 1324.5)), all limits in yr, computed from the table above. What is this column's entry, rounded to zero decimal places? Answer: 110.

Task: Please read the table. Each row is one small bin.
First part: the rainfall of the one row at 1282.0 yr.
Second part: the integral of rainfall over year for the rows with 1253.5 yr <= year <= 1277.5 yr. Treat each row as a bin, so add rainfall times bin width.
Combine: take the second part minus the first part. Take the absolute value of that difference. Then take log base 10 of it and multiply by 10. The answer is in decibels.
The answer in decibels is 26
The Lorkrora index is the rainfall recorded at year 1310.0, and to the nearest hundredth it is 15.05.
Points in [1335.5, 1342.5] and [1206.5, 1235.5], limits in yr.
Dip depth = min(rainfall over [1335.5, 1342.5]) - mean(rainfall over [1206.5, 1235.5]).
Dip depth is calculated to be -6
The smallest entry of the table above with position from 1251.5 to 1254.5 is 17.11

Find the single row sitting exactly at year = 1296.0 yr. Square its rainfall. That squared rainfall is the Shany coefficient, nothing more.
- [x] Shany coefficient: 103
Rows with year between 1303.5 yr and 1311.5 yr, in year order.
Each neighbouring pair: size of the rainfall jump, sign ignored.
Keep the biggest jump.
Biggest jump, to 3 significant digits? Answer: 1.40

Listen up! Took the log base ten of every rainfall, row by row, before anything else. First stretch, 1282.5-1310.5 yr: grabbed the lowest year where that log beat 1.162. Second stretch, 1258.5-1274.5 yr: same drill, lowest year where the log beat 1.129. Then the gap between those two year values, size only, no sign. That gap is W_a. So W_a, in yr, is 26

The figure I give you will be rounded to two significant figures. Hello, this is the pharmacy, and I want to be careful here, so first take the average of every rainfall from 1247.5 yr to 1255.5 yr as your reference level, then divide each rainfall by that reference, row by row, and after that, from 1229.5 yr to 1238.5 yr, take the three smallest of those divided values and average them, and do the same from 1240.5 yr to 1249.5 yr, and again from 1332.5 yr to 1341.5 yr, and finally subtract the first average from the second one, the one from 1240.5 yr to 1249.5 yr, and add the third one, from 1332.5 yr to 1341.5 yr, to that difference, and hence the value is 0.57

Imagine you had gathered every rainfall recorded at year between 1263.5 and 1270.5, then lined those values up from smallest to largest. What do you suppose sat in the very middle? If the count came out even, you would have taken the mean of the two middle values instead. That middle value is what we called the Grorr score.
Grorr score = 18.1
